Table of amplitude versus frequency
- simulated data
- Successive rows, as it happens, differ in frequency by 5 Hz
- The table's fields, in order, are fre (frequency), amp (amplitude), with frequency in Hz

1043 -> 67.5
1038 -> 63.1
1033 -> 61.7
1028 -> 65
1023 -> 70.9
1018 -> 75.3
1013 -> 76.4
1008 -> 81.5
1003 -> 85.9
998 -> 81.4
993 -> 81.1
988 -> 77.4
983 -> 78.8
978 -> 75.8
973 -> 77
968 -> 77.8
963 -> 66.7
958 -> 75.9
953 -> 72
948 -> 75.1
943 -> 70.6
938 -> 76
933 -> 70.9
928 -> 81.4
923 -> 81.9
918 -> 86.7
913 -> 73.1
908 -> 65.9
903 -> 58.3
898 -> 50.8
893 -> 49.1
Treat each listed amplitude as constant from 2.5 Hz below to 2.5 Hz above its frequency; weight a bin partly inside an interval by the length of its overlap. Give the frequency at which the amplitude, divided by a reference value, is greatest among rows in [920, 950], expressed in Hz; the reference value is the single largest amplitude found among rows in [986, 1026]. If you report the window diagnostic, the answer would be 923 Hz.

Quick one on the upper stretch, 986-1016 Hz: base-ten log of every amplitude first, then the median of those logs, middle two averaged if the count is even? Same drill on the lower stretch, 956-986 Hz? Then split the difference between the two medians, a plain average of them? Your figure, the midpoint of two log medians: 1.90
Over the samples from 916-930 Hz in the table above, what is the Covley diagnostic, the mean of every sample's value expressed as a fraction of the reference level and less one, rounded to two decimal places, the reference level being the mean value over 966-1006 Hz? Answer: 0.05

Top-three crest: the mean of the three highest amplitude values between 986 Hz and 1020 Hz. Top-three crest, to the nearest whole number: 83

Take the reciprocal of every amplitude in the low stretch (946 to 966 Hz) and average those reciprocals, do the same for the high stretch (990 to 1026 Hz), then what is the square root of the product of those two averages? 0.0133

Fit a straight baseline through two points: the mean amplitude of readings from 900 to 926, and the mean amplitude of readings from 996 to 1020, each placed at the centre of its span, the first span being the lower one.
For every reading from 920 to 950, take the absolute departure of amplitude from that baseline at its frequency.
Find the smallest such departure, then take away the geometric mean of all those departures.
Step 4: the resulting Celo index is -2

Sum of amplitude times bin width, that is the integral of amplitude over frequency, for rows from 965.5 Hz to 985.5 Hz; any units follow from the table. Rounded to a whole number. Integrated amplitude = 1547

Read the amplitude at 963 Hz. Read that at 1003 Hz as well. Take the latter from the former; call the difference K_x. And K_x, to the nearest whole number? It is -19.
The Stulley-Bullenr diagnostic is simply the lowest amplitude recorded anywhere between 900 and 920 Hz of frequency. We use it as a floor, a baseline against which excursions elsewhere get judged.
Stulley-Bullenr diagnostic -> 58.3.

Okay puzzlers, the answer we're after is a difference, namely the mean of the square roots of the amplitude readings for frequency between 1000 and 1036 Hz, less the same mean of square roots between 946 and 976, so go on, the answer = -0.03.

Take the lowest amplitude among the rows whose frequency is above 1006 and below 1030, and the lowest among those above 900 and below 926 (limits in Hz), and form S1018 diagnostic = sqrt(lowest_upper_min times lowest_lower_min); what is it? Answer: 61.6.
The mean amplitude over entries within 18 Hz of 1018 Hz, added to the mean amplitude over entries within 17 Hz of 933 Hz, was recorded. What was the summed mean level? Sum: 151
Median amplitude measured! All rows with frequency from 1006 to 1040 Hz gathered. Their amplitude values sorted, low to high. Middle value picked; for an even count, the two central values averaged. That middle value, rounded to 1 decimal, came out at 70.9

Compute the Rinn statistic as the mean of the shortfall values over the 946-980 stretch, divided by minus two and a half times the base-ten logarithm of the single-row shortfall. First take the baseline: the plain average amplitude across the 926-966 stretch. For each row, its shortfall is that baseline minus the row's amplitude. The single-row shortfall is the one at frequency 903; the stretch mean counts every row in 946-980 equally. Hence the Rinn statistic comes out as 0.3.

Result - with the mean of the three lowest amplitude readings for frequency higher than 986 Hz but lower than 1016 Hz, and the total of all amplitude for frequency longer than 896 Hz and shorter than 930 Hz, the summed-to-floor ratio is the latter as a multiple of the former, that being 6.4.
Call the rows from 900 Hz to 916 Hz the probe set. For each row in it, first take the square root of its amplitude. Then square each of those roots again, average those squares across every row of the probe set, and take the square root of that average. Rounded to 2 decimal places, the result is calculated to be 8.11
